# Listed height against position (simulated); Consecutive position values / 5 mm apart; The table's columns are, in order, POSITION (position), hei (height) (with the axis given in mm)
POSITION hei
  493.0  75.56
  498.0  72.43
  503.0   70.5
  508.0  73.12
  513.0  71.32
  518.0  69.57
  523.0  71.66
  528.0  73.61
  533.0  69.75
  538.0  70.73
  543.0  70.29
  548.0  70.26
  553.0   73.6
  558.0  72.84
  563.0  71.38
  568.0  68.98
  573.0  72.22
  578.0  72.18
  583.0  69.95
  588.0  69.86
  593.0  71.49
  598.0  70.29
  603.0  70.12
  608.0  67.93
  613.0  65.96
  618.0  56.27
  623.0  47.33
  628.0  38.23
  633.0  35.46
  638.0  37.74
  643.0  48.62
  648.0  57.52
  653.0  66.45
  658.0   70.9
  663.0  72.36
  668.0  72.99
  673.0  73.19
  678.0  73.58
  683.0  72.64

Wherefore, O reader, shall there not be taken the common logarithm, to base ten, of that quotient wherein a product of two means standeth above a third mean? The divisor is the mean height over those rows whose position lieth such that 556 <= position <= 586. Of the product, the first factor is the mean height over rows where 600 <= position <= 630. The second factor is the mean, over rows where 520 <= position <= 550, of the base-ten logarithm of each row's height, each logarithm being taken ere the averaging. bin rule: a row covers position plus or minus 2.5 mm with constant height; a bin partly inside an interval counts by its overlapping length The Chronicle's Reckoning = 0.18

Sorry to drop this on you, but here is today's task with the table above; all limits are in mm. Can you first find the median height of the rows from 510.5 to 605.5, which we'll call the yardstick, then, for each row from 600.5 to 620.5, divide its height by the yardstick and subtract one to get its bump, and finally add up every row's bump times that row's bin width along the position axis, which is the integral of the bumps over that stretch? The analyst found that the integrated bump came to -1.6 mm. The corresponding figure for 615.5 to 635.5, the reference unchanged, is -7.5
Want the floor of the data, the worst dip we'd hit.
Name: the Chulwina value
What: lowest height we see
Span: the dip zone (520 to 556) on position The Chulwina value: 69.75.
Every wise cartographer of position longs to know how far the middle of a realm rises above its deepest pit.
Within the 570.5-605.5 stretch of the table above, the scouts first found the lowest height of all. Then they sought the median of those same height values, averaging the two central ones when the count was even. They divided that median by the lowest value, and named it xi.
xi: 1.006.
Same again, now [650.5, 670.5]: 1.078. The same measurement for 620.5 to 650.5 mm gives 1.206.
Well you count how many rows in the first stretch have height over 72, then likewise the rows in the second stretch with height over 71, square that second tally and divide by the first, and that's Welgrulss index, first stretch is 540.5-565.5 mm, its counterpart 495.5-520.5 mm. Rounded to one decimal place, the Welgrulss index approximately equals 4.5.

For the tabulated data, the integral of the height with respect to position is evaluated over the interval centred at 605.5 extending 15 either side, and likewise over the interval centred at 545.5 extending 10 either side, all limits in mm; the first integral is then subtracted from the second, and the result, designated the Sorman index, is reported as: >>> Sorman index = -586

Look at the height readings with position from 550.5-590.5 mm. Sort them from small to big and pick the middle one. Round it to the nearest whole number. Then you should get 72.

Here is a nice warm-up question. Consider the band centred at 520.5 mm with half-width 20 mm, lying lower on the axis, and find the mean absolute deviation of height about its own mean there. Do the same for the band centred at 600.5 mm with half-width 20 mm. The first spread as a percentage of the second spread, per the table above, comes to 35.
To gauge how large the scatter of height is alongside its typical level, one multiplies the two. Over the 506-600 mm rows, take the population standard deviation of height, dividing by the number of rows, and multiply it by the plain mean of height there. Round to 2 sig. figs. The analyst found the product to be 98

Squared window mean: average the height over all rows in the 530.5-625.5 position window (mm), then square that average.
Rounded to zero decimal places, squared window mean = 4692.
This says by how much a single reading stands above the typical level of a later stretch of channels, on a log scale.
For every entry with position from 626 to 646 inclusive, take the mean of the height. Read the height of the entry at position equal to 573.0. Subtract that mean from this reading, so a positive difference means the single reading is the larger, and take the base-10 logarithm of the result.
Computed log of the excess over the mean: 1.5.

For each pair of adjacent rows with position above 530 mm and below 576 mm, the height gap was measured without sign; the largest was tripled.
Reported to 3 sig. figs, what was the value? 10.0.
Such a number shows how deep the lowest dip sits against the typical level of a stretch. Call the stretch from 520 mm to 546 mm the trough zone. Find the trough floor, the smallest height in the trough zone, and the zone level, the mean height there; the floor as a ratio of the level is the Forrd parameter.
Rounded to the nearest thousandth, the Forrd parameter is 0.980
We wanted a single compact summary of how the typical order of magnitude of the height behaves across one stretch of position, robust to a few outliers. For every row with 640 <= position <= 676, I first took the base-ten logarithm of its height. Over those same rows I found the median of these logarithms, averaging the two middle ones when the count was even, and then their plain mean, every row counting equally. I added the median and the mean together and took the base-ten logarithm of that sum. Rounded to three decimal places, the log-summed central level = 0.564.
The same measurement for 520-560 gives 0.569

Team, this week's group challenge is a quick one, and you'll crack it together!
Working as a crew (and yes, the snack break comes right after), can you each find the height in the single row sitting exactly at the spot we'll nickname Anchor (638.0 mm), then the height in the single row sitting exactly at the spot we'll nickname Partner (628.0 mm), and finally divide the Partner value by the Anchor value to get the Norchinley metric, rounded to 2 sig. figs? 1.0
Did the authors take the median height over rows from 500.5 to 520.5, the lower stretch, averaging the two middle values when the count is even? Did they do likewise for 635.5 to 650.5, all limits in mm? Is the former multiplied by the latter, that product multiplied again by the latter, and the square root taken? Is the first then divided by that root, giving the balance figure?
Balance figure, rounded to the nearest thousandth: 0.173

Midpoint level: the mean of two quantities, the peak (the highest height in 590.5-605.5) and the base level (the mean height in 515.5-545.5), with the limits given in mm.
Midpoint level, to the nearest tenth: 71.2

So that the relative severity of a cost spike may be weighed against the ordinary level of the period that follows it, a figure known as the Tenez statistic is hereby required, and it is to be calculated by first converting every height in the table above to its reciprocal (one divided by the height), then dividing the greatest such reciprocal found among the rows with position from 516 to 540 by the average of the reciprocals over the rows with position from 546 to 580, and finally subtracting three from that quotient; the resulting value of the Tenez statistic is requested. -1.97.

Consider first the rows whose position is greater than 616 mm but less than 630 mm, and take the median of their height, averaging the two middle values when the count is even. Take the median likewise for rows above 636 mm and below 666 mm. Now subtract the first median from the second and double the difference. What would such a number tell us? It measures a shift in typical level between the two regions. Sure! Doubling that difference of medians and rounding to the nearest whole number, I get 29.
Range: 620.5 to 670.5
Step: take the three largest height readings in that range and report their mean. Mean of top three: 72.1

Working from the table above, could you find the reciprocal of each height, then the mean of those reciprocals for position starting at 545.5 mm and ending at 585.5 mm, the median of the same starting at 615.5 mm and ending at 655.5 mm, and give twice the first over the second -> 1.3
